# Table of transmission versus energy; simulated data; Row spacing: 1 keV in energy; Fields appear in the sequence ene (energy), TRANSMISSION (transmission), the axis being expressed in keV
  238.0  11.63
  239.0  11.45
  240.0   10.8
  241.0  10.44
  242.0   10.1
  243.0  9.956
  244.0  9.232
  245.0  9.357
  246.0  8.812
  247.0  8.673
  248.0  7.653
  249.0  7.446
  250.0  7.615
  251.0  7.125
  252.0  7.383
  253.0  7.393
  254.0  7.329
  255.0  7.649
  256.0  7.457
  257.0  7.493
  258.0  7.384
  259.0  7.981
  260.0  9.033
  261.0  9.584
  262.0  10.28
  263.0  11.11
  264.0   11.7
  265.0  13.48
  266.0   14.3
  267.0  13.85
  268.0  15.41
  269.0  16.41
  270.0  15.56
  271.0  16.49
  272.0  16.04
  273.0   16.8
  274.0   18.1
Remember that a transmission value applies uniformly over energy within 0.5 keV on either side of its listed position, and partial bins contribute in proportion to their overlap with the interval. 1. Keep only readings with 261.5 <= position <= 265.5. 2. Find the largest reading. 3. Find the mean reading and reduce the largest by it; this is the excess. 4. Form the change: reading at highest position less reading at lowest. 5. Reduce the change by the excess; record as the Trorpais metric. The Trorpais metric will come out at 1.4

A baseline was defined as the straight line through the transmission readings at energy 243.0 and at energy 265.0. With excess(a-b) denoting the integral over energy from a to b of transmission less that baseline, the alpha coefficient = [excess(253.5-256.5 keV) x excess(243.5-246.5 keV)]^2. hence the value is 2047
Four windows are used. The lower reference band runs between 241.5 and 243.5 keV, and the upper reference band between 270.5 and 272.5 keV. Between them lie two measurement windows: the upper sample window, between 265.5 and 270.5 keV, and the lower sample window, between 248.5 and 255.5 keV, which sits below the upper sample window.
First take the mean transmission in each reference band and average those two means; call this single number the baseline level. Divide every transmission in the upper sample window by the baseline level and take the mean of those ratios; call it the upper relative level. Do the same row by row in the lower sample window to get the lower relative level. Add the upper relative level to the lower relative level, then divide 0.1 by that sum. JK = 0.058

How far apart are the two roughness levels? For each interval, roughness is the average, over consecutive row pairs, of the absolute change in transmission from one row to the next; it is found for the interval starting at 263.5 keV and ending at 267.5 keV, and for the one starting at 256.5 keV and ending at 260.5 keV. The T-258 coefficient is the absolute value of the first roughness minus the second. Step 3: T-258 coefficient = 0.4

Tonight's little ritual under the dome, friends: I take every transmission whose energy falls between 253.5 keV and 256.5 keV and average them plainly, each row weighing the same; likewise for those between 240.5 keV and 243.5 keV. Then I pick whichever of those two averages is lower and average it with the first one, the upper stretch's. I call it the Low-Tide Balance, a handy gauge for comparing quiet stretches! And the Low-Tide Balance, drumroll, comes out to 7.5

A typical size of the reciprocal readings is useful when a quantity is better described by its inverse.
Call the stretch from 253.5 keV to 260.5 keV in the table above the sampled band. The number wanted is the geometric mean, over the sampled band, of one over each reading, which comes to 0.13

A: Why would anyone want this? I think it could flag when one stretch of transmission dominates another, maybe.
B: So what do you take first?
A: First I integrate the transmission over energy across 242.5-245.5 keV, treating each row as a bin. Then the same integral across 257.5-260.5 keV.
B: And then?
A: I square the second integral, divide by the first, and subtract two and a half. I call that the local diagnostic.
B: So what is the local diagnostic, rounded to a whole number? 18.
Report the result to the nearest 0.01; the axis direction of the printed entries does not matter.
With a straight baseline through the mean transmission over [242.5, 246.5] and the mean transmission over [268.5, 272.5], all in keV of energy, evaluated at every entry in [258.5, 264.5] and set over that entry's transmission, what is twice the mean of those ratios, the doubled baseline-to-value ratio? 2.80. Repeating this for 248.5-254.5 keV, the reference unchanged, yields 3.03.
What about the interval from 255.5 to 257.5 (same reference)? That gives 3.34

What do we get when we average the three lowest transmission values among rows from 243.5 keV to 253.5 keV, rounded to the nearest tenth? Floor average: 7.3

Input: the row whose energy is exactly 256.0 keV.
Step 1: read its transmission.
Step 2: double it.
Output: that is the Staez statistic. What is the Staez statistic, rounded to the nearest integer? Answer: 15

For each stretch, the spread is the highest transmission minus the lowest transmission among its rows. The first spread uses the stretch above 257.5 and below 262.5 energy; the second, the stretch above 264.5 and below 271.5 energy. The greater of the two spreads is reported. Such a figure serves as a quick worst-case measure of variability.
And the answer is 3.0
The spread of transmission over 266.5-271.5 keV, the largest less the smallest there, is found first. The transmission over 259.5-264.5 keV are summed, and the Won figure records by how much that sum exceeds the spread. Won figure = 49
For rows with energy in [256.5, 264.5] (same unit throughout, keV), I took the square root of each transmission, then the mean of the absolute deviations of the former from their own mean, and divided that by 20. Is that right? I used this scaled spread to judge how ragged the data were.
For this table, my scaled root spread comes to 0.011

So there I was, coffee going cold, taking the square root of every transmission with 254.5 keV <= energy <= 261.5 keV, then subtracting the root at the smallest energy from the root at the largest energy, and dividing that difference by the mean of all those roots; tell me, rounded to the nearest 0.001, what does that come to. 0.116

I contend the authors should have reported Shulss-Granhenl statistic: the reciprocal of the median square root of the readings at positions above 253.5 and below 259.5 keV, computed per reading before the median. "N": 0.37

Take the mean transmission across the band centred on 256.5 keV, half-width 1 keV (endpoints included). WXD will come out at 7.5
